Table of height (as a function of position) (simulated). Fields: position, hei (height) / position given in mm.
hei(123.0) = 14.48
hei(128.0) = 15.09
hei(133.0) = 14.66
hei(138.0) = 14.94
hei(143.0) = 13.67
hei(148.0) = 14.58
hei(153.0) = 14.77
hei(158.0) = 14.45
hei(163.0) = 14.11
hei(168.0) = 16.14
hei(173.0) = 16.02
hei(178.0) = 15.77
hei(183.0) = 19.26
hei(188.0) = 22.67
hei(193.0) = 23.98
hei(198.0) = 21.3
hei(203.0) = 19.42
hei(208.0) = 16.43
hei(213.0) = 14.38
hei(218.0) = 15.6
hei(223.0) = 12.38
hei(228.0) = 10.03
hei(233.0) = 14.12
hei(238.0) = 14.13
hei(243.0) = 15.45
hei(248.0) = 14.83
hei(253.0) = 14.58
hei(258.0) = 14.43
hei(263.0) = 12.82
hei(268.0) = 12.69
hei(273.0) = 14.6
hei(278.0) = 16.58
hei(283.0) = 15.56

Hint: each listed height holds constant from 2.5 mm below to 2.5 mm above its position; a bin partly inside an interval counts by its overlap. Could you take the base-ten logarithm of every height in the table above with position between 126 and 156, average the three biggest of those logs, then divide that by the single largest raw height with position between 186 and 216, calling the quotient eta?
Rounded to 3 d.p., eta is 0.049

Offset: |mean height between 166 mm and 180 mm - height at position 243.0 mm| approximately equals 0.5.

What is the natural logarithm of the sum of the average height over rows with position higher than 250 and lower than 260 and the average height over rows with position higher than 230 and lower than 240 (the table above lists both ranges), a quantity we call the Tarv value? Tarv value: 3.35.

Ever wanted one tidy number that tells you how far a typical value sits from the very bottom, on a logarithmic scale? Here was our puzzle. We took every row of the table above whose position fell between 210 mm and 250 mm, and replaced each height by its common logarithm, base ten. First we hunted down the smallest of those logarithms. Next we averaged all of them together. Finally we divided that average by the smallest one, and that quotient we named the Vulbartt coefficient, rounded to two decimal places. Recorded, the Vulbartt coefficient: 1.14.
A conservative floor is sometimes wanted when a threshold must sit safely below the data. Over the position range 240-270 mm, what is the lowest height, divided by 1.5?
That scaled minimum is 8.5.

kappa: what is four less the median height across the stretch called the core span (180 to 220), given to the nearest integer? -15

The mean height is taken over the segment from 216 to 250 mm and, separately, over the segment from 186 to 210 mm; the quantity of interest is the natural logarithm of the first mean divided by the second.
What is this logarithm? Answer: -0.41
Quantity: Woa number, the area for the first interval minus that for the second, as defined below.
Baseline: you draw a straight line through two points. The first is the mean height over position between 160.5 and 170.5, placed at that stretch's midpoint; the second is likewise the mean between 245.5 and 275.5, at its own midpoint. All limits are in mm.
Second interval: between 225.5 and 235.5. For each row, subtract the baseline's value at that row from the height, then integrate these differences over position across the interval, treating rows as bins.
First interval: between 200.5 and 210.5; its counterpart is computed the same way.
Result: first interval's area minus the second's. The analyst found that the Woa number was 56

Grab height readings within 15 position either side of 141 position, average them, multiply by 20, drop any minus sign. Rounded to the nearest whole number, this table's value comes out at 292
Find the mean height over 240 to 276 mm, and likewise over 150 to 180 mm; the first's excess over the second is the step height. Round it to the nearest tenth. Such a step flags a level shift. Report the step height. -1.0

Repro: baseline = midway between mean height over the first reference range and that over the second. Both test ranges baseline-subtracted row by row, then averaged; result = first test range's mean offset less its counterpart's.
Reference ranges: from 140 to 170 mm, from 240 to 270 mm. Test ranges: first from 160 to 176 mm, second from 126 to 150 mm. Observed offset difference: 1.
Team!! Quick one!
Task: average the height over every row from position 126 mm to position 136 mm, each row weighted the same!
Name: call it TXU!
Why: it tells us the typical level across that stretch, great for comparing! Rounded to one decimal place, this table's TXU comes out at 14.9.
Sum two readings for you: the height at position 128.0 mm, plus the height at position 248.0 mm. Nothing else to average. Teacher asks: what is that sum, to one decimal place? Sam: 29.9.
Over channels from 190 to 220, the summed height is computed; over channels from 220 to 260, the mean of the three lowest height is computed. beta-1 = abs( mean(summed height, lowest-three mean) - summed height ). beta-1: 49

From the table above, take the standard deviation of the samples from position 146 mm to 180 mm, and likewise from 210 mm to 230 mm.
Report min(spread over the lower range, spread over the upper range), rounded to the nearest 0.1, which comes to 0.8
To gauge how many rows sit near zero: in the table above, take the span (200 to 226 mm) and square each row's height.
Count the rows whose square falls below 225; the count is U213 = 2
